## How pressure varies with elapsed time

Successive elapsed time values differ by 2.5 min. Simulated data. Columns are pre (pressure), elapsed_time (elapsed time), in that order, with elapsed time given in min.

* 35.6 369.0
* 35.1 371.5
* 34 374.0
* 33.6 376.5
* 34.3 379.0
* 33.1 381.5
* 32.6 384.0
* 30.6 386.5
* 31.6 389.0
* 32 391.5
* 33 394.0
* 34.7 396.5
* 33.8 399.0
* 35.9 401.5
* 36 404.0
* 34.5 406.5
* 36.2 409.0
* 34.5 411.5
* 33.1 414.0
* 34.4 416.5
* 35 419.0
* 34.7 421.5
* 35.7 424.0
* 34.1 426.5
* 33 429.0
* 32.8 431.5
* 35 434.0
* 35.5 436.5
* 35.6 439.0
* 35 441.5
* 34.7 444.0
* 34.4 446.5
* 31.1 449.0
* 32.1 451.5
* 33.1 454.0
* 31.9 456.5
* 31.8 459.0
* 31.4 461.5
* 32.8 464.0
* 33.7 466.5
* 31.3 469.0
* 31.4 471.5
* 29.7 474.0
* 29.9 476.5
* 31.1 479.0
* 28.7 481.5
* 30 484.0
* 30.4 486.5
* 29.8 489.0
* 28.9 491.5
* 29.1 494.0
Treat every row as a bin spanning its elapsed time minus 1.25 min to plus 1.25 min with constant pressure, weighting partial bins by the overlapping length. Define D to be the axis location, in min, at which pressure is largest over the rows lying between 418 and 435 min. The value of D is 424.0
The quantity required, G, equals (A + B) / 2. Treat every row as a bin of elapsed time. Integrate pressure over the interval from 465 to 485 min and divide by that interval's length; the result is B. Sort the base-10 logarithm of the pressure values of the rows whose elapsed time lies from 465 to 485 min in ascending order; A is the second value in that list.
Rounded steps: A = 1.47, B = 30.8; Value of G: 16.1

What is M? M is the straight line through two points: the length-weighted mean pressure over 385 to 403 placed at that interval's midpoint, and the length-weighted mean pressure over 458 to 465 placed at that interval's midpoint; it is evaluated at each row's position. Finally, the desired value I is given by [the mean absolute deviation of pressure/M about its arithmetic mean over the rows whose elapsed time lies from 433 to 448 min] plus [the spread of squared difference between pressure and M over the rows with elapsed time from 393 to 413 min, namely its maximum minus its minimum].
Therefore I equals 11.1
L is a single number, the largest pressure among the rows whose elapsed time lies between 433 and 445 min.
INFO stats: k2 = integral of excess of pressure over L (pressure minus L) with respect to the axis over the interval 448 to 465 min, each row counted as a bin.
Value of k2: -61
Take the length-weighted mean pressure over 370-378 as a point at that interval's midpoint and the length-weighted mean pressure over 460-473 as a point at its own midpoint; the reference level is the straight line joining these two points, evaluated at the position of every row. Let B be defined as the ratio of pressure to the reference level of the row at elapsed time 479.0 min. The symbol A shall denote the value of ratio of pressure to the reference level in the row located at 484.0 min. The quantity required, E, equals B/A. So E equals 1.033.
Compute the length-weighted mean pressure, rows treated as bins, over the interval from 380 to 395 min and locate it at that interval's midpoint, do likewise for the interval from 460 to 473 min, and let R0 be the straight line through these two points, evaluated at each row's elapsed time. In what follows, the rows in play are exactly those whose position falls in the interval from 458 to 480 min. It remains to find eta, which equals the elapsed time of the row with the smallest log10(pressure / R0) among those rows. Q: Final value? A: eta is 474.0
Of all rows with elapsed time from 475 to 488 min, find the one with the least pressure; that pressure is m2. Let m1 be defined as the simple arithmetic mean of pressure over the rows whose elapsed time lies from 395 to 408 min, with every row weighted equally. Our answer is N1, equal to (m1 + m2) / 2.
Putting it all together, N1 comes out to 31.8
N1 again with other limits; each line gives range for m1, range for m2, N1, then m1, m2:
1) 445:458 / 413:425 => 32.8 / 32.5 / 33.1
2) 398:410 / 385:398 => 32.9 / 35.3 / 30.6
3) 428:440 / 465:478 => 32.0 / 34.4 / 29.7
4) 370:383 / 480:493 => 31.4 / 34.0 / 28.7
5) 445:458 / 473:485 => 30.6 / 32.5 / 28.7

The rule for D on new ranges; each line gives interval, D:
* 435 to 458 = 439.0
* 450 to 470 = 466.5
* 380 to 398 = 396.5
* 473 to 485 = 479.0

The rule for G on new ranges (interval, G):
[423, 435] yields 17.8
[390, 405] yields 17.8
